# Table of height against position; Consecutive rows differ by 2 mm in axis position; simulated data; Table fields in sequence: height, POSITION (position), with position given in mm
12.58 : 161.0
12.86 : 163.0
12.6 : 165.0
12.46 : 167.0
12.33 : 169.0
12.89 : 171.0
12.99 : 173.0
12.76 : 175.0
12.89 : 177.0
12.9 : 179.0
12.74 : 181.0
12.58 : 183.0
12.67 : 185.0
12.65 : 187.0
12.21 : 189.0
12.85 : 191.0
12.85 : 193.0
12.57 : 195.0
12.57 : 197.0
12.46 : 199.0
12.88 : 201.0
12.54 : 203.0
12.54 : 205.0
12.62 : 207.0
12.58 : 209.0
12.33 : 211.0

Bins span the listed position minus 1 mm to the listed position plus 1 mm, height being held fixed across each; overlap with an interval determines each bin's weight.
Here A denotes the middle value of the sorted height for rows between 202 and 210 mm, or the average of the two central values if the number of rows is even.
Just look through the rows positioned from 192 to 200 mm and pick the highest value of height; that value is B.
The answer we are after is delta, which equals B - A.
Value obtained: 0.29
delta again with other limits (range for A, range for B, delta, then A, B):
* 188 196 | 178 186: 0.19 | 12.71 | 12.9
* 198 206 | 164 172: 0.35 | 12.54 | 12.89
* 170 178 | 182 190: -0.22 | 12.89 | 12.67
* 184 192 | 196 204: 0.22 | 12.66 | 12.88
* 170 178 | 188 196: -0.04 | 12.89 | 12.85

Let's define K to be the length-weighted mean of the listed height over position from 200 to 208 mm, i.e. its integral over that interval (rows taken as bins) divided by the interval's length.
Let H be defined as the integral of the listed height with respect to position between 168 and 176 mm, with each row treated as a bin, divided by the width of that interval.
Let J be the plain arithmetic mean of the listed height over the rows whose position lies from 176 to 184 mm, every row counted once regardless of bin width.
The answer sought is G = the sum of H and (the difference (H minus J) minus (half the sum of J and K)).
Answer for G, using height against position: 0.00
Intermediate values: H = 12.7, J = 12.8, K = 12.6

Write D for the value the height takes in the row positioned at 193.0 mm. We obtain 12.85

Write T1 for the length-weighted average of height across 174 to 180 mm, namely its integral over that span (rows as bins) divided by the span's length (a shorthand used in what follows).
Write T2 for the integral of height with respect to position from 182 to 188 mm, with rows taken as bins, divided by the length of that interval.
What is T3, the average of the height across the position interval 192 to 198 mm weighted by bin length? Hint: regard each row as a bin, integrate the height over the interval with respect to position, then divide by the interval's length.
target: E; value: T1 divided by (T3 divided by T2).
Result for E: 12.8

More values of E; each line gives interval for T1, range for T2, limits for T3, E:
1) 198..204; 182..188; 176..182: 12.4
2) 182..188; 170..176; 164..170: 13.1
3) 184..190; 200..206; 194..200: 12.6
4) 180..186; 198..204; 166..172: 12.7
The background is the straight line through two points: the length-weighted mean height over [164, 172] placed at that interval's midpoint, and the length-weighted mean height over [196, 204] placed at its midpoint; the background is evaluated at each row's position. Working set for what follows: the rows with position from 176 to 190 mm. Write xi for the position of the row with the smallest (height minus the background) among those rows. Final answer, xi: 189.0 mm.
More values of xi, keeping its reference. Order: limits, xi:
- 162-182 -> 169.0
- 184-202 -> 189.0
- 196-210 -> 199.0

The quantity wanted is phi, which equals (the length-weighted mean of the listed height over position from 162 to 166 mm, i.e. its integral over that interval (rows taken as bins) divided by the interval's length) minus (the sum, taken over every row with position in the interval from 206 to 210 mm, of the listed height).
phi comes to -12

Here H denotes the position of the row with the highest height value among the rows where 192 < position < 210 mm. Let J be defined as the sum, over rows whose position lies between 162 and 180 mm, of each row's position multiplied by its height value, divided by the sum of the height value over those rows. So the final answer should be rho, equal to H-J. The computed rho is 30.0 mm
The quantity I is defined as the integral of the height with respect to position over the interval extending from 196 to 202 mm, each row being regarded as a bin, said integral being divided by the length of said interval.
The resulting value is 12.6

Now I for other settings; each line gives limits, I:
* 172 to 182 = 12.9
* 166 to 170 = 12.4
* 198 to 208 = 12.6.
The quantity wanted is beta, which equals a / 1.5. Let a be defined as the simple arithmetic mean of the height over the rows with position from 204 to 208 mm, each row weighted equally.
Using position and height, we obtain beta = 8.39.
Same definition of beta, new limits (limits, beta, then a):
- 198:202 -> 8.45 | 12.7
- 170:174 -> 8.63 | 12.9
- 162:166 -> 8.49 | 12.7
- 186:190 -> 8.29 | 12.4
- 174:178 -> 8.55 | 12.8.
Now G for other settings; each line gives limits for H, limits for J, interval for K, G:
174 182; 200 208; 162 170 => 0.40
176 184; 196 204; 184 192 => 0.34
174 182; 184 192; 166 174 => 0.42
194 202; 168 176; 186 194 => -0.19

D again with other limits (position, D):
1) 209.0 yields 12.58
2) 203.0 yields 12.54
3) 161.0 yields 12.58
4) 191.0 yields 12.85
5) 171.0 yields 12.89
